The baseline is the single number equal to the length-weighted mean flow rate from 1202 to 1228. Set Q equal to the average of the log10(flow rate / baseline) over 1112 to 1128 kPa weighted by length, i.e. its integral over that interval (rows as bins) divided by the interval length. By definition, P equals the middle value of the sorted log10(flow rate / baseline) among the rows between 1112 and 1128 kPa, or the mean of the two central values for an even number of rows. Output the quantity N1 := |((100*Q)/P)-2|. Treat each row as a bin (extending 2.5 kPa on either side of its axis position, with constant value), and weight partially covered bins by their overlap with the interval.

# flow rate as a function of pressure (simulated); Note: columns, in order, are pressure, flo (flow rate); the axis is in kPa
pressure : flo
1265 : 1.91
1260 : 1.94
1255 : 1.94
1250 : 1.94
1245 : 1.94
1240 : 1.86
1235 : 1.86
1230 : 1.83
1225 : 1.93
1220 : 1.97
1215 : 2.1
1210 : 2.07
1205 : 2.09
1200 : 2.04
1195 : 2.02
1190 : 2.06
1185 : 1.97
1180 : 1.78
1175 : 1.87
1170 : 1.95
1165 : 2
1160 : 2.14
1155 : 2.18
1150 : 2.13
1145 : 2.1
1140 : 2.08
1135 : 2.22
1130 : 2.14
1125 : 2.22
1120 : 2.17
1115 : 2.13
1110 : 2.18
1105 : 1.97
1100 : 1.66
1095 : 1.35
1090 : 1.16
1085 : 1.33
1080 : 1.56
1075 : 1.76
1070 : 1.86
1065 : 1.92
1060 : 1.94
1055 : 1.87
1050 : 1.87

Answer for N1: 100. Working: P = 0.029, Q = 0.03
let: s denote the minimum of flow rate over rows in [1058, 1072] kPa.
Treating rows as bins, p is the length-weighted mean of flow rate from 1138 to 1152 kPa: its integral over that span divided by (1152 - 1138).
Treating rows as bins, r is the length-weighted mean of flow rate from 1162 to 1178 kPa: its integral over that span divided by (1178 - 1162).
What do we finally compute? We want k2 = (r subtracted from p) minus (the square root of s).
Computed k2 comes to -1.20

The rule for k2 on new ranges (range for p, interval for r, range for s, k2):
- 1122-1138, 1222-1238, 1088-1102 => -0.76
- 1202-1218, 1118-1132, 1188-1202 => -1.52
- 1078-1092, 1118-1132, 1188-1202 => -2.25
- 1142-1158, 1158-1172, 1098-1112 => -1.18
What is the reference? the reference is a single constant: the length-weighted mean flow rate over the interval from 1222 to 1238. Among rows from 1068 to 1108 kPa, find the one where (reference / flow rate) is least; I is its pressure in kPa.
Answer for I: 1105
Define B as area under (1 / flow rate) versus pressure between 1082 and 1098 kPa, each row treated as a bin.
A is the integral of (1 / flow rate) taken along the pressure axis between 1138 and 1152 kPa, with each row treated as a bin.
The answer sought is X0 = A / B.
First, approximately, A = 6.66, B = 12.4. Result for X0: 0.54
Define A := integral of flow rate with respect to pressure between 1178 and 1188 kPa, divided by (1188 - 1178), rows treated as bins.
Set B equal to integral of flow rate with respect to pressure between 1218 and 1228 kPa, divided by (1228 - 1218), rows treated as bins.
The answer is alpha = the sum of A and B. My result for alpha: 3.8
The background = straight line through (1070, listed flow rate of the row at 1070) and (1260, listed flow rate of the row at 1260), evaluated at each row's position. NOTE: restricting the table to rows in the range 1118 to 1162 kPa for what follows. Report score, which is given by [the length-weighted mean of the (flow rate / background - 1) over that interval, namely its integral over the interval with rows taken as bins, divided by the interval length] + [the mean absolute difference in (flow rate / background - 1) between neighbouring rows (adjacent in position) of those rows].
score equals 0.17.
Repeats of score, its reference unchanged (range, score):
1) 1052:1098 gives -0.05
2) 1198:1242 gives 0.05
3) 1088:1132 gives 0.09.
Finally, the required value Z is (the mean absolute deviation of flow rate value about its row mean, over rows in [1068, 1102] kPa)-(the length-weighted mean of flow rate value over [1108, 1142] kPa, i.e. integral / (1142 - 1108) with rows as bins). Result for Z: -1.95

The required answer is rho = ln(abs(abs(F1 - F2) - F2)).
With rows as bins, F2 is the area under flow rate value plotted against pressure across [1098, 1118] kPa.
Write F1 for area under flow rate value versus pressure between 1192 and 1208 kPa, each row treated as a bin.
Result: 3.5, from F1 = 33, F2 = 40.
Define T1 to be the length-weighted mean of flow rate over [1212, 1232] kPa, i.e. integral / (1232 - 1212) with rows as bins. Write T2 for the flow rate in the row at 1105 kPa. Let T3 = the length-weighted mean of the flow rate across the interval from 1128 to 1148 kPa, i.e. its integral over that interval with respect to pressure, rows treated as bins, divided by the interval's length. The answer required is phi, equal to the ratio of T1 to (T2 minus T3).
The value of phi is -12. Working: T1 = 1.96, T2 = 1.97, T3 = 2.13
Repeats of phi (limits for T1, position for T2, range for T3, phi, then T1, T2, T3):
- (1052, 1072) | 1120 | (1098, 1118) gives 11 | 1.90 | 2.17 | 2.00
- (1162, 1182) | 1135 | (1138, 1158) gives 20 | 1.91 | 2.22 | 2.12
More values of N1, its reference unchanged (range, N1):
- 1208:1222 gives 45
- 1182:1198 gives 229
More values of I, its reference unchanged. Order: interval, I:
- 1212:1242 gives 1215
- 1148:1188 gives 1155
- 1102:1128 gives 1125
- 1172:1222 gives 1215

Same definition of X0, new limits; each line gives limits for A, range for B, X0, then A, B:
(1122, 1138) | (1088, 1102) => 0.71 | 7.31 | 10.3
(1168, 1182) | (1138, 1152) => 1.13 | 7.51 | 6.7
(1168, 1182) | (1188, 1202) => 1.09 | 7.51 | 6.9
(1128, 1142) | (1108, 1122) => 1.01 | 6.52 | 6.5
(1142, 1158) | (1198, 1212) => 1.11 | 7.50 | 6.8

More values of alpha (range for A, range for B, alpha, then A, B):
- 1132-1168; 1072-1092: 3.6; 2.1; 1.47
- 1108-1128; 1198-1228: 4.2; 2.2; 2.03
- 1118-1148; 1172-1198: 4.1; 2.2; 1.94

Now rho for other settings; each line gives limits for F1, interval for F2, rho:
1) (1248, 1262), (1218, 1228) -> 2.5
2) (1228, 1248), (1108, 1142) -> 3.6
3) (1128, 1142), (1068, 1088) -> 3.4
